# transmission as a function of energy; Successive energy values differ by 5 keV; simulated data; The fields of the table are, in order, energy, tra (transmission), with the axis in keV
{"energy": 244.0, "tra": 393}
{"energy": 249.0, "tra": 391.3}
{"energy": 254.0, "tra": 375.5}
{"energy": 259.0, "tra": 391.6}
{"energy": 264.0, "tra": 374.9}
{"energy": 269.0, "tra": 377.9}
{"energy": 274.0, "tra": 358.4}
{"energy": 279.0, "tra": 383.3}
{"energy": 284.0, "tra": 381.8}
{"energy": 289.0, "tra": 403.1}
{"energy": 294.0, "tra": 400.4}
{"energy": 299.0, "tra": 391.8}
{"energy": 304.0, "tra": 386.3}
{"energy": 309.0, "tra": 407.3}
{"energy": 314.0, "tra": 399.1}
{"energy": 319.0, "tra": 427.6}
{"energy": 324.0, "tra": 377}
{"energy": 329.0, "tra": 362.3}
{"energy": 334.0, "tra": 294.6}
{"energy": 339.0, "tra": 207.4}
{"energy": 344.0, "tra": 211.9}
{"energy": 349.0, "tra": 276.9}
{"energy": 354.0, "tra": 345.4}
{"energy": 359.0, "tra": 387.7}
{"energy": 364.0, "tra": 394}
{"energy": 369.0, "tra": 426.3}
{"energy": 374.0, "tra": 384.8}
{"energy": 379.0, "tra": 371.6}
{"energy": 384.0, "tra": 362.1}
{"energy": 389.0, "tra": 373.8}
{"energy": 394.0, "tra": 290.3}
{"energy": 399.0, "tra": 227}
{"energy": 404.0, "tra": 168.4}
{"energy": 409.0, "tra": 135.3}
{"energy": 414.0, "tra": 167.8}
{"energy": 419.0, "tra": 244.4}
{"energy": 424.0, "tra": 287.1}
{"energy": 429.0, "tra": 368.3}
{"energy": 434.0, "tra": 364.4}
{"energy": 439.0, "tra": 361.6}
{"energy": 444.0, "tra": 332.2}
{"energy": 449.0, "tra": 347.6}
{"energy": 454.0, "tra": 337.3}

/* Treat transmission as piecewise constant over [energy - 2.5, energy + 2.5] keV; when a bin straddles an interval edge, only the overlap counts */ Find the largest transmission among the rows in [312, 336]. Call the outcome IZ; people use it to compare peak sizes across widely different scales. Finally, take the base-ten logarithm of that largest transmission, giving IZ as 2.63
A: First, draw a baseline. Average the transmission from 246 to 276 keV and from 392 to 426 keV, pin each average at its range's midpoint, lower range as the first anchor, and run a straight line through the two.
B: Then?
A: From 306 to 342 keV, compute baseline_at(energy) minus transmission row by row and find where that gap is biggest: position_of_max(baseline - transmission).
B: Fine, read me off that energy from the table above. 339.0 keV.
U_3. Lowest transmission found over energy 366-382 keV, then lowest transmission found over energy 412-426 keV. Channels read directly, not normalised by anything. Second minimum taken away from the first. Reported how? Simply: 204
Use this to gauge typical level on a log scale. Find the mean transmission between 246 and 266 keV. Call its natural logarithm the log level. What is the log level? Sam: 5.95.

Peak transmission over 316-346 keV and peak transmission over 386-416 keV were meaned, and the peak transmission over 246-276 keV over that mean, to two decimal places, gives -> 0.98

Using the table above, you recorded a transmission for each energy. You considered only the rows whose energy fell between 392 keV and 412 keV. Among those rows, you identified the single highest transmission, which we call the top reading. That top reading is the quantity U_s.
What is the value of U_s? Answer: 290.3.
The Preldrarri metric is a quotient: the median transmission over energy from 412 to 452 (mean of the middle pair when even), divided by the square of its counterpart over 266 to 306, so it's 0.0023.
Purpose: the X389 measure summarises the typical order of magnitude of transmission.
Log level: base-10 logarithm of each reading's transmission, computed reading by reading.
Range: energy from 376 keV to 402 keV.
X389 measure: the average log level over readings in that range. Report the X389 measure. 2.50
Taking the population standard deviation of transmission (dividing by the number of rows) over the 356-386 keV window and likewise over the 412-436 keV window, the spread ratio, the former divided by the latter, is 0.27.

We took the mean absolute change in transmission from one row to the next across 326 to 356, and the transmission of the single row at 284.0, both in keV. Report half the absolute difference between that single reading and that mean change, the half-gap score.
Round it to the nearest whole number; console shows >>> 162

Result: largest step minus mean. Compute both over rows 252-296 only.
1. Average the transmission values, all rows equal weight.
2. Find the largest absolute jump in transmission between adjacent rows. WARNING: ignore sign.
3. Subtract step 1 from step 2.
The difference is -358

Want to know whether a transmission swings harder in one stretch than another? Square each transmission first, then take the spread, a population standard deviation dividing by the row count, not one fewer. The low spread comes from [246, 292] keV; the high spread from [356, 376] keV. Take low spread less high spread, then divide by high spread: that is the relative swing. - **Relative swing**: -0.3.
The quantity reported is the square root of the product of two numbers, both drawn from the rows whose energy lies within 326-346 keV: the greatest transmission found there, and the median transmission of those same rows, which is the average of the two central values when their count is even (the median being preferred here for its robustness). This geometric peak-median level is 303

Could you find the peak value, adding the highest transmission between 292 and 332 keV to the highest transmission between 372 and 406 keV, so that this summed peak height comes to 812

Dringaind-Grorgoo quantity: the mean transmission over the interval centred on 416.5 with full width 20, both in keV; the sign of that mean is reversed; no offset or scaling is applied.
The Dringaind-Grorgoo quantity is -209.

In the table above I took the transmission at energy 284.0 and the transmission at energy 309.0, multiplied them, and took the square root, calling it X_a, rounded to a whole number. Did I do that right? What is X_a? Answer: 394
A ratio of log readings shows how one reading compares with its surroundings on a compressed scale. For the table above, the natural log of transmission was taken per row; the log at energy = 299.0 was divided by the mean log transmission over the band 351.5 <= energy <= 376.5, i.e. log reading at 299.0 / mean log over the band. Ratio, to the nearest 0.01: 1.00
